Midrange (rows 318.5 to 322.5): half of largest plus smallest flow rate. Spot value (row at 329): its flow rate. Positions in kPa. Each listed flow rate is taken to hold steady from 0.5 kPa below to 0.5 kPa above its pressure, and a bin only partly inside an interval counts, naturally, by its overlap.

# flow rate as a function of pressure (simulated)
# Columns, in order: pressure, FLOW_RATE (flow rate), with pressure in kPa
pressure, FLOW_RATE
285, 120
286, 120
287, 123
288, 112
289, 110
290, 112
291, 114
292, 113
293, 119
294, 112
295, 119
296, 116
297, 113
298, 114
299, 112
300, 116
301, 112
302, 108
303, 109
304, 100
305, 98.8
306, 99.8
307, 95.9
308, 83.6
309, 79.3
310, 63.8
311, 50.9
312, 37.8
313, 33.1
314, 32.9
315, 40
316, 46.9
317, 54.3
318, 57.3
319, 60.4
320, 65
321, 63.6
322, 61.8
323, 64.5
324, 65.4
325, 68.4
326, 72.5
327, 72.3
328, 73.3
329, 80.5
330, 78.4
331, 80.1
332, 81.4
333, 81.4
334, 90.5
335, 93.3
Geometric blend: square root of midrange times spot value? 71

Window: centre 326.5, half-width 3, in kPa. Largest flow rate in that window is 80.5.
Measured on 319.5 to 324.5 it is 65.4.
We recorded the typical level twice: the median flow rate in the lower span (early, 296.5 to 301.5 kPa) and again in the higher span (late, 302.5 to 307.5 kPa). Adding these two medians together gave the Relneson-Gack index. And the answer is 213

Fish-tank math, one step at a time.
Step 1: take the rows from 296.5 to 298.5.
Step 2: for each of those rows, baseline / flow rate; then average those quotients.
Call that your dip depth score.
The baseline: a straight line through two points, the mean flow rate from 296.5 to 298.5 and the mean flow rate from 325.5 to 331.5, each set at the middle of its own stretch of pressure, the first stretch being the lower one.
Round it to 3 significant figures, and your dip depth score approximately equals 1.00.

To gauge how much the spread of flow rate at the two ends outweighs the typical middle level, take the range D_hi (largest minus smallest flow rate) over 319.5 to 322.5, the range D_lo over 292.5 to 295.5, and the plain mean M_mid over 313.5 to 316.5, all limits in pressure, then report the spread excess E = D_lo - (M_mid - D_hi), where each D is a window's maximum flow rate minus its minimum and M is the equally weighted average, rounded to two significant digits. -30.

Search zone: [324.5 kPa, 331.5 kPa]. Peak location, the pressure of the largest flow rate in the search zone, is 329 kPa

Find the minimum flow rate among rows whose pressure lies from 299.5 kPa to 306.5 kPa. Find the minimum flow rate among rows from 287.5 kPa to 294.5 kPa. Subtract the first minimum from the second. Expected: 11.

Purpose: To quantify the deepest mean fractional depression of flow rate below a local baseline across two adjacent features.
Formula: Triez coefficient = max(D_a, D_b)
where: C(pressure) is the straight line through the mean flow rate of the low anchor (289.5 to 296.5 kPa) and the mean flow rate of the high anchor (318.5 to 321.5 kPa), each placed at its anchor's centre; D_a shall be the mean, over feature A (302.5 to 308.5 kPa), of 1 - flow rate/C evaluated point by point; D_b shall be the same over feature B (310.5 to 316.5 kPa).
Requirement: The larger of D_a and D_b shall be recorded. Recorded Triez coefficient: 0.466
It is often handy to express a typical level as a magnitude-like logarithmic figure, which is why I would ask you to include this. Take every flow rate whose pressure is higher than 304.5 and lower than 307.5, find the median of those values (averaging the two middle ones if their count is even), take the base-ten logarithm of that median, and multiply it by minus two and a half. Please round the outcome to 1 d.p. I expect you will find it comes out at -5.0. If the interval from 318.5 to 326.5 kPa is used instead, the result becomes -4.5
